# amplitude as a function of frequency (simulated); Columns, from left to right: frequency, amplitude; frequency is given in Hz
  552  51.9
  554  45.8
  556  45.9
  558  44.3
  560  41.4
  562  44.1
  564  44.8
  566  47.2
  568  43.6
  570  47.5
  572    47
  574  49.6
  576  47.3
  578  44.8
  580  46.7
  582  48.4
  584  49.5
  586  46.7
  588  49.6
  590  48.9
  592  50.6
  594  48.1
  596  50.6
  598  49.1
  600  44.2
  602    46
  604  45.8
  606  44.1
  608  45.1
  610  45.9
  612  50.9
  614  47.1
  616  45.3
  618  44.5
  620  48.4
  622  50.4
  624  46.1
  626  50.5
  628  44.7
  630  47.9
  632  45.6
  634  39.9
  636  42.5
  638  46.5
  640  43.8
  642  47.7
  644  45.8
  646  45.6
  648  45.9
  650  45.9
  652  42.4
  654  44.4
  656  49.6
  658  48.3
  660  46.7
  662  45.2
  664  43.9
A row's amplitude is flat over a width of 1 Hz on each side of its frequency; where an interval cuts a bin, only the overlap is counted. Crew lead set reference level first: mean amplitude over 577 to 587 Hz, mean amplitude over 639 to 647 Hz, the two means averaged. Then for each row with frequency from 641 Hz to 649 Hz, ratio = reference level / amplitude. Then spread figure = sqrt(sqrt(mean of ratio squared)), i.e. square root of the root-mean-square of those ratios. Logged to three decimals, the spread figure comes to 1.003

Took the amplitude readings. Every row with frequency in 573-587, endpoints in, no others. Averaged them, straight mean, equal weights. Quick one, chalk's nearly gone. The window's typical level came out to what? 48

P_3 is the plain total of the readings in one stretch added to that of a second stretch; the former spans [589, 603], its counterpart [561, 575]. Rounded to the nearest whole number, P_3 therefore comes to 661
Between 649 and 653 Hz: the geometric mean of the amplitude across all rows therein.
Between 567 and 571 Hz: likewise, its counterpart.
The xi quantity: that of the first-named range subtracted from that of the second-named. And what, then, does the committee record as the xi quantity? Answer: 1.4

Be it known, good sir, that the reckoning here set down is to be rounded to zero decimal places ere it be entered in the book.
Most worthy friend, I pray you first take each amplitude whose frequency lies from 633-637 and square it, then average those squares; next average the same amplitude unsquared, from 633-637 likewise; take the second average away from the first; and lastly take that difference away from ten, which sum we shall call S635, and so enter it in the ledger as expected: -1648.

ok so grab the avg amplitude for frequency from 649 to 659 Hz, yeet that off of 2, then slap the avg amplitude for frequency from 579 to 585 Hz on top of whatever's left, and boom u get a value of 4.1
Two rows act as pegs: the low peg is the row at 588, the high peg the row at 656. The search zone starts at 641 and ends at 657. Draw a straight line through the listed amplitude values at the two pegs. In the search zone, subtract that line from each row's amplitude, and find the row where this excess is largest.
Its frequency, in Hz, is 656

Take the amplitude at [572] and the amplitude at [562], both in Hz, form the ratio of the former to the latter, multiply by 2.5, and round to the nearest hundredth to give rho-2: 2.66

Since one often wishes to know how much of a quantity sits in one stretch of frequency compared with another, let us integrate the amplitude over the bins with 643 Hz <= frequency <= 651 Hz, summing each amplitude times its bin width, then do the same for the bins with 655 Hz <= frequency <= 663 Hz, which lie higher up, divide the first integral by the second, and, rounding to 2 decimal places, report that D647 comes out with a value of 0.97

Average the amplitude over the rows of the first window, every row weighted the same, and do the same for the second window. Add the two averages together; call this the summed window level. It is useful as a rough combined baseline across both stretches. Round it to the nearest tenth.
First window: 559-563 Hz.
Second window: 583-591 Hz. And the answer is 91.4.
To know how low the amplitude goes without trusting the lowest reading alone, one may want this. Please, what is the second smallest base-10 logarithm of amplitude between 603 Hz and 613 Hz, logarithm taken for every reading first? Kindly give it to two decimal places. 1.65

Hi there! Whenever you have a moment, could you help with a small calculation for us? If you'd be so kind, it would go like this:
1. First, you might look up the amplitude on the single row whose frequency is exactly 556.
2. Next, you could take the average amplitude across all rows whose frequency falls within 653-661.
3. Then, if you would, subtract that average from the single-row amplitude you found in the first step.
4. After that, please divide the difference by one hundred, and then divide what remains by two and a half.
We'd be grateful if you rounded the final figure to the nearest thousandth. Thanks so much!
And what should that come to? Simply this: -0.005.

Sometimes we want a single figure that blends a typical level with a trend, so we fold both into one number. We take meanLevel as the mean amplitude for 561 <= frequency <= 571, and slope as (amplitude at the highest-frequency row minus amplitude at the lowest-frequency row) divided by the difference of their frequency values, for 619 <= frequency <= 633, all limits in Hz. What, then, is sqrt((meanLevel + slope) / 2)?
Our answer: 4.75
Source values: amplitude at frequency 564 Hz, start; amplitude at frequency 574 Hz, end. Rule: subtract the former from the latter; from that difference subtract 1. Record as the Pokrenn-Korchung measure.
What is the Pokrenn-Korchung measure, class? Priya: 3.8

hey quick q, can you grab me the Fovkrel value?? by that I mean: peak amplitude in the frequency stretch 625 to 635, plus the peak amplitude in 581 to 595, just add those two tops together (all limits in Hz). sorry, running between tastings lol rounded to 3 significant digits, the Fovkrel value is 101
